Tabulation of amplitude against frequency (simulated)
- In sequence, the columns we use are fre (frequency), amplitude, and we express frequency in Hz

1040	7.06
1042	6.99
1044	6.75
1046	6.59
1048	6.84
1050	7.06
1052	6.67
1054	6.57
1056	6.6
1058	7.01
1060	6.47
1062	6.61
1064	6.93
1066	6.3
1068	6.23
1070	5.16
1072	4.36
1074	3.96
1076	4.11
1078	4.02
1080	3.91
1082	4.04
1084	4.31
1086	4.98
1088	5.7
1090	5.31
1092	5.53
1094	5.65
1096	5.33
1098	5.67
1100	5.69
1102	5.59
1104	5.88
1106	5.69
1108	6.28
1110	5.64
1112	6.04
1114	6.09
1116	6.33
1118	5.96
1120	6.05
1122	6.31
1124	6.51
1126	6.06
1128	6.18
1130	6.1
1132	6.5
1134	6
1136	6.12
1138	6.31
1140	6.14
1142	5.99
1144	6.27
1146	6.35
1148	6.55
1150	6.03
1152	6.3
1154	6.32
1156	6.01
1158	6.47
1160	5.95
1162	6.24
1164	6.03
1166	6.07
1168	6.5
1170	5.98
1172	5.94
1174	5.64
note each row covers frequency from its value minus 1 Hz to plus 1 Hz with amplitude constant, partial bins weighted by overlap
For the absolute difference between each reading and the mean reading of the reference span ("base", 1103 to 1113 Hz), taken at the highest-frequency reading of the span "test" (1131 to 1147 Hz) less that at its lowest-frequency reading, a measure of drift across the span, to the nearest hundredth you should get -0.15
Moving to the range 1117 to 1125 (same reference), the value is 0.55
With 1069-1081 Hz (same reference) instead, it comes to 1.25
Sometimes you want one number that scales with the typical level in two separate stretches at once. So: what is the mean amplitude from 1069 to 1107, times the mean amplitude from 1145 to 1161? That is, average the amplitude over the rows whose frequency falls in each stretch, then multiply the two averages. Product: 31.2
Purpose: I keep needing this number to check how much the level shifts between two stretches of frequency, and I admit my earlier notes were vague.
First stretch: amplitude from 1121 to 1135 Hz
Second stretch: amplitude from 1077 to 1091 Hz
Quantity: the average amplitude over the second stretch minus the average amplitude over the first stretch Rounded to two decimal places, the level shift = -1.63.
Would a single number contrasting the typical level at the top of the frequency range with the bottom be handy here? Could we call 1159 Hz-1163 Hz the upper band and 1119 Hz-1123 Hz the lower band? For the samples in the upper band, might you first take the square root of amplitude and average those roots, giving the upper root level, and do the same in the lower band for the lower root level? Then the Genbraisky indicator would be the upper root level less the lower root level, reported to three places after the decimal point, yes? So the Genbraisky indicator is -0.017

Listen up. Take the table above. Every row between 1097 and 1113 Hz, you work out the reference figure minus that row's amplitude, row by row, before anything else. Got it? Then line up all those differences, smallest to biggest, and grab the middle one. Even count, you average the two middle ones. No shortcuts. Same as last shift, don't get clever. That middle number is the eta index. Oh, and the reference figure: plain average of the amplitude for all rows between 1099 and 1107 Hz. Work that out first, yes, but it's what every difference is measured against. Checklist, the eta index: 0.0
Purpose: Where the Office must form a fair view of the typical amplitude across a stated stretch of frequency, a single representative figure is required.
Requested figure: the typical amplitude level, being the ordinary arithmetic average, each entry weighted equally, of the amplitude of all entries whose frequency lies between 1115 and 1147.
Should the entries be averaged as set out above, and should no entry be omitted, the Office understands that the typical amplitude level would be 6.2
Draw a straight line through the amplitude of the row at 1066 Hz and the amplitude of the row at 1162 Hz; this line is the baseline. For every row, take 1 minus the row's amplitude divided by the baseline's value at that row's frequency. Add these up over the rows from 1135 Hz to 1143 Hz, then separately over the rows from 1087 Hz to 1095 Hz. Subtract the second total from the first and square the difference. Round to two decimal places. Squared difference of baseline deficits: 0.16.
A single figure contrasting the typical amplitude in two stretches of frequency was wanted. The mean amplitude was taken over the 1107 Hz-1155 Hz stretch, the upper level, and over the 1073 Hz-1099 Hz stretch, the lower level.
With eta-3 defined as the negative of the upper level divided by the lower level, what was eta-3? -1.29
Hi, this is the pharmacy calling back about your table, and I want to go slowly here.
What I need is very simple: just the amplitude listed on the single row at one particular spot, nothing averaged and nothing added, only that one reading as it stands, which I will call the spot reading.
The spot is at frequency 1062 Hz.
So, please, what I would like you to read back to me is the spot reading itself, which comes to 6.61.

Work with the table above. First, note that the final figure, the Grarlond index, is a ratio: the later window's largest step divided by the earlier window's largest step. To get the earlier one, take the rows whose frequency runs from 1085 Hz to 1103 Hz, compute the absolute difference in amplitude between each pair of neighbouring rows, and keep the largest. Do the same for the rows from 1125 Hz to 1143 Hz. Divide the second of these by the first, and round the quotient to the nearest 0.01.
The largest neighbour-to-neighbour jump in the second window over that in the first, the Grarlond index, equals 0.69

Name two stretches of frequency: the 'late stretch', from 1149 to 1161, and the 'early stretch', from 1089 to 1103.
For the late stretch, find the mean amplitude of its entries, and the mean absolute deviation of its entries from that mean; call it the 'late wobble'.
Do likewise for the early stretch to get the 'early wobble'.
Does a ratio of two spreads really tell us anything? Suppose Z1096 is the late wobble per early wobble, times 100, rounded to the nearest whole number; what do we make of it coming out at 144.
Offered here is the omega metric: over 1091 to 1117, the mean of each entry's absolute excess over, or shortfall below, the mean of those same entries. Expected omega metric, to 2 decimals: 0.25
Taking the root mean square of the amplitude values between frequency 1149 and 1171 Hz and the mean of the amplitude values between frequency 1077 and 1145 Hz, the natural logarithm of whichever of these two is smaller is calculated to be 1.74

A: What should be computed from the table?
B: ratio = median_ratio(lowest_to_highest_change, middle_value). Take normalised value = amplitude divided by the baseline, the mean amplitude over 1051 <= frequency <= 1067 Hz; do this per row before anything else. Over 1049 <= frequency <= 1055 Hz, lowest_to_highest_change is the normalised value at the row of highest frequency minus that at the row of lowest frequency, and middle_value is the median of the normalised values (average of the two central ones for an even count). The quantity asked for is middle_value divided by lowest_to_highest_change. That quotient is -14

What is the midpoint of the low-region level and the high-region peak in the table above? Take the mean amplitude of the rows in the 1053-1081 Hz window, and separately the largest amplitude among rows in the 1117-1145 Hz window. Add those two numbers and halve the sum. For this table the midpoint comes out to 6.05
